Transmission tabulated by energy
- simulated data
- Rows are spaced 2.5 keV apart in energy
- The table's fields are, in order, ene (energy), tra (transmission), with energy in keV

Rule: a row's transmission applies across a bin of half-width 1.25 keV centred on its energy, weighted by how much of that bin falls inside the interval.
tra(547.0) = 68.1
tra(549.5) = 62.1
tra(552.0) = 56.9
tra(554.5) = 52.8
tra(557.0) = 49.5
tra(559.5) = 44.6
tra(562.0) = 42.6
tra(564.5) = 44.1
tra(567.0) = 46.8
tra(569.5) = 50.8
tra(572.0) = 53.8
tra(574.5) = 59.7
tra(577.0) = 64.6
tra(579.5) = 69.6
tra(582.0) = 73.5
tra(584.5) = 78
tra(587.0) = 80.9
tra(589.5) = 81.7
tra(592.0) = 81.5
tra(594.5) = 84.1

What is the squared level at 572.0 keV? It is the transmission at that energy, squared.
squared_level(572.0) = 2894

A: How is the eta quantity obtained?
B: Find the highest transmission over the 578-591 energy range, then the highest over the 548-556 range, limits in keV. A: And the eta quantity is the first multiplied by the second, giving 5074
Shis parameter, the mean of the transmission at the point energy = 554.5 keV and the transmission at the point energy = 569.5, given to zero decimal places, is 52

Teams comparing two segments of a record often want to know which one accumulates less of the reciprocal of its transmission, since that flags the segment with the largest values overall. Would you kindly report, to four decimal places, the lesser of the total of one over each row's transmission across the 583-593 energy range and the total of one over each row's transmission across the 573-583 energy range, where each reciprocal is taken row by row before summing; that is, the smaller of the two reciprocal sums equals 0.0497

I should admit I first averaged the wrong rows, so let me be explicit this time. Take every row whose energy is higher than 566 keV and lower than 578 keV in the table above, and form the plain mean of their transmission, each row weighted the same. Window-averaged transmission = 55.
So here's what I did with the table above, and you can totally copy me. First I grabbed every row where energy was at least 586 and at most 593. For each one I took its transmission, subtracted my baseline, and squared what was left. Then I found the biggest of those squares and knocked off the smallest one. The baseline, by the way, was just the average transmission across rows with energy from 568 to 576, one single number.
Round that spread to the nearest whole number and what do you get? 42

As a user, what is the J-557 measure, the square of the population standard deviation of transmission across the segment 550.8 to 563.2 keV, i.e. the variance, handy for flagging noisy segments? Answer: 27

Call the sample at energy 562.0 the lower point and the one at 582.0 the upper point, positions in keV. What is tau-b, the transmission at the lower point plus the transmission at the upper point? 116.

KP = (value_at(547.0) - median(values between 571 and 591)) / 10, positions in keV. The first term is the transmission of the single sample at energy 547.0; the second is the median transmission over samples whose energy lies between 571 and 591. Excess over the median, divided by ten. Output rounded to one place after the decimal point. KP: -0.3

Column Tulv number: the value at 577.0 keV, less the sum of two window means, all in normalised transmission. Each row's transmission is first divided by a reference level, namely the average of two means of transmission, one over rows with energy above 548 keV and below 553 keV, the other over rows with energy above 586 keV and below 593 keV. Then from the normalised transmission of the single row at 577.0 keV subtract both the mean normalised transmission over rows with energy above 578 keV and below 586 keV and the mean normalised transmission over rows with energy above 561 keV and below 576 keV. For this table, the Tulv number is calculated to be -0.83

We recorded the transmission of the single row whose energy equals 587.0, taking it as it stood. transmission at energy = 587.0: 80.9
